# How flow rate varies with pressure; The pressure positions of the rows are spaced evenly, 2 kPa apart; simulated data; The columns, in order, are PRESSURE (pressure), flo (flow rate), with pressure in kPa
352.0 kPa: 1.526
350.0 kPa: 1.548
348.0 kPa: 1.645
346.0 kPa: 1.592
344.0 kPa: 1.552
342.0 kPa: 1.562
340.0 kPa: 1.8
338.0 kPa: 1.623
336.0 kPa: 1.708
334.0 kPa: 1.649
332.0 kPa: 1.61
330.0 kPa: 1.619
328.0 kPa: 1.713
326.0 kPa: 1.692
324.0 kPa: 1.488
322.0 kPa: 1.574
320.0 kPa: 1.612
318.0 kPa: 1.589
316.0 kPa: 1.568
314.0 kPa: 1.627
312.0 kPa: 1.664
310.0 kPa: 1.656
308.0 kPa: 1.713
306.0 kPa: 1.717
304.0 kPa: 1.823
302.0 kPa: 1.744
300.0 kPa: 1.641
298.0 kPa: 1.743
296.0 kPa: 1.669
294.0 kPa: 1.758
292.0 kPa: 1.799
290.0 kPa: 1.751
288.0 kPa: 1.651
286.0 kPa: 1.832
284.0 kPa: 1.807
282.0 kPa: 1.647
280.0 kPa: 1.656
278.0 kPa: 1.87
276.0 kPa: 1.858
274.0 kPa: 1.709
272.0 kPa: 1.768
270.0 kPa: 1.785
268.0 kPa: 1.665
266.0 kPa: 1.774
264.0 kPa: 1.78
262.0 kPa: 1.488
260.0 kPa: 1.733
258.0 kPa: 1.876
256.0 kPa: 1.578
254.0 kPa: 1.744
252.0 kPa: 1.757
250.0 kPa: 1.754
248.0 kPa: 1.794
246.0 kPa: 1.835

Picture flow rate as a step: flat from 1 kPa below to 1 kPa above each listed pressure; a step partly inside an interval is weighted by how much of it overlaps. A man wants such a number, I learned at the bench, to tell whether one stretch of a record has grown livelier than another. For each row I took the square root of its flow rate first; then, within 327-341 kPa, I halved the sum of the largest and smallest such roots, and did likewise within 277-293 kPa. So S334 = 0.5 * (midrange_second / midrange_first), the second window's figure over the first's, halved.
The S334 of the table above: 0.508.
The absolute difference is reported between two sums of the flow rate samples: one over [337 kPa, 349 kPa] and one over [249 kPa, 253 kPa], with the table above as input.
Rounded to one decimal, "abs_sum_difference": 6.3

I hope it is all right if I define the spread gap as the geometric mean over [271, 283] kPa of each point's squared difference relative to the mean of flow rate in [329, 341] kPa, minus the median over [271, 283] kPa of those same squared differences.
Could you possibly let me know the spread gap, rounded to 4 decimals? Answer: -0.0024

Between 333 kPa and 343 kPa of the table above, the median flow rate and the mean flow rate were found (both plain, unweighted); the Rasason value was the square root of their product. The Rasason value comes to 1.659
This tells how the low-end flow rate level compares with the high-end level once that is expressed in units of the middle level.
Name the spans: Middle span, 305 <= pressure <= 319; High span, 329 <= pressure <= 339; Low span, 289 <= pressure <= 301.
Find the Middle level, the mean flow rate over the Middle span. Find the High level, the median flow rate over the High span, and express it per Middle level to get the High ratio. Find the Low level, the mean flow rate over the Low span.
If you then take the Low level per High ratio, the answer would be 1.75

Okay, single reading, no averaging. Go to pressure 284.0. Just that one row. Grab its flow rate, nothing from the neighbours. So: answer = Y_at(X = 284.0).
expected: 1.807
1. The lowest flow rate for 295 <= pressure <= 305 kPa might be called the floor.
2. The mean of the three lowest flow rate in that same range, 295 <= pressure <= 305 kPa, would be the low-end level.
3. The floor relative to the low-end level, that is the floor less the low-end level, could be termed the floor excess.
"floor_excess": -0.043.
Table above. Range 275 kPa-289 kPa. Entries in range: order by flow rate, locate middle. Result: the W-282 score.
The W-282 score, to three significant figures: 1.81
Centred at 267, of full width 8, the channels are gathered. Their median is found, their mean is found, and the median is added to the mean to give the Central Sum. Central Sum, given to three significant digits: 3.53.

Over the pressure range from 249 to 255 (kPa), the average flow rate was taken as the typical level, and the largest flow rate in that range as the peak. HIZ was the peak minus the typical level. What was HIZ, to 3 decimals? 0.005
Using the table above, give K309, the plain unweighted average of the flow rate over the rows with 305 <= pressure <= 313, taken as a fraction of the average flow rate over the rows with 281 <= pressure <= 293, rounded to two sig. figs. 0.97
